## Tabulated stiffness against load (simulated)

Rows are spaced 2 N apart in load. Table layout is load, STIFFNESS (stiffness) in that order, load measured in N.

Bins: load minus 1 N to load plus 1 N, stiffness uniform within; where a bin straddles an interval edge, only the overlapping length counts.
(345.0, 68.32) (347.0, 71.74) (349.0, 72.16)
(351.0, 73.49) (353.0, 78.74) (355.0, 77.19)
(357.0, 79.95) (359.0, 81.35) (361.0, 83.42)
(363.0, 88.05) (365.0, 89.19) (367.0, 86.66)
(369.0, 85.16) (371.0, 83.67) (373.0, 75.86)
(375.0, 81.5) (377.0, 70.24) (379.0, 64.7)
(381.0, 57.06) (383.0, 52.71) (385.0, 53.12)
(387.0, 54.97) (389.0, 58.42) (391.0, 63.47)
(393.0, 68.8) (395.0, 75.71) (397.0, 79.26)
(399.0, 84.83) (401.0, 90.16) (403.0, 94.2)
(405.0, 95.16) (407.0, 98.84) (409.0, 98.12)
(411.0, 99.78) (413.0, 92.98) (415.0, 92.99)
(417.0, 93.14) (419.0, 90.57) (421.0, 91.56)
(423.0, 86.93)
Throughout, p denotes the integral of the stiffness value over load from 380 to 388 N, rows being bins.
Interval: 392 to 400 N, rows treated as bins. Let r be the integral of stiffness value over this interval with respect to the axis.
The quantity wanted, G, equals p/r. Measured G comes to 0.71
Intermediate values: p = 436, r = 617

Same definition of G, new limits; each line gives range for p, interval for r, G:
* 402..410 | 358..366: 1.13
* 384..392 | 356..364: 0.69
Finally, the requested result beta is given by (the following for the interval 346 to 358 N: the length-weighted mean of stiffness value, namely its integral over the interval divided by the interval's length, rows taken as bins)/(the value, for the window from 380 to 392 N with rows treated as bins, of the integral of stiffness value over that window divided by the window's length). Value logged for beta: 1.33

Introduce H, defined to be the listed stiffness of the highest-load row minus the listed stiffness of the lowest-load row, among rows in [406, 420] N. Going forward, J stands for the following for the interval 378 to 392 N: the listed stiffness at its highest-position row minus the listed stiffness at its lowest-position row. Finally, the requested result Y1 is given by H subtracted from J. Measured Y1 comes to 7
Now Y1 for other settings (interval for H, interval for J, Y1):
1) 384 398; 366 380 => -48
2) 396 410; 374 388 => -45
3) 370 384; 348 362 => 42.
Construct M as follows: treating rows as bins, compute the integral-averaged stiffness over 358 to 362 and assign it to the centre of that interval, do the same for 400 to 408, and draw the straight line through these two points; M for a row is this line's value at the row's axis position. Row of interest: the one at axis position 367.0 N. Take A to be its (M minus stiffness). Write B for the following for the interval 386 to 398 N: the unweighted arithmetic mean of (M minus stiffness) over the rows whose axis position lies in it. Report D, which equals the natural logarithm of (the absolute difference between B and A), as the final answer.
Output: 3.3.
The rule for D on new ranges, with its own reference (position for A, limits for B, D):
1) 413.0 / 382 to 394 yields 3.3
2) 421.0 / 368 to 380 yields 0.5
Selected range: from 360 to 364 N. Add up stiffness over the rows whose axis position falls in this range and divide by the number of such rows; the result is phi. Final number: 86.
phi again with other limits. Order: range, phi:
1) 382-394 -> 59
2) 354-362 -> 80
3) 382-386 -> 53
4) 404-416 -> 96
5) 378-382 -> 61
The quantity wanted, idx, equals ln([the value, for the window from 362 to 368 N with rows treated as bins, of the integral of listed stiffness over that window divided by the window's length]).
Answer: 4.48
